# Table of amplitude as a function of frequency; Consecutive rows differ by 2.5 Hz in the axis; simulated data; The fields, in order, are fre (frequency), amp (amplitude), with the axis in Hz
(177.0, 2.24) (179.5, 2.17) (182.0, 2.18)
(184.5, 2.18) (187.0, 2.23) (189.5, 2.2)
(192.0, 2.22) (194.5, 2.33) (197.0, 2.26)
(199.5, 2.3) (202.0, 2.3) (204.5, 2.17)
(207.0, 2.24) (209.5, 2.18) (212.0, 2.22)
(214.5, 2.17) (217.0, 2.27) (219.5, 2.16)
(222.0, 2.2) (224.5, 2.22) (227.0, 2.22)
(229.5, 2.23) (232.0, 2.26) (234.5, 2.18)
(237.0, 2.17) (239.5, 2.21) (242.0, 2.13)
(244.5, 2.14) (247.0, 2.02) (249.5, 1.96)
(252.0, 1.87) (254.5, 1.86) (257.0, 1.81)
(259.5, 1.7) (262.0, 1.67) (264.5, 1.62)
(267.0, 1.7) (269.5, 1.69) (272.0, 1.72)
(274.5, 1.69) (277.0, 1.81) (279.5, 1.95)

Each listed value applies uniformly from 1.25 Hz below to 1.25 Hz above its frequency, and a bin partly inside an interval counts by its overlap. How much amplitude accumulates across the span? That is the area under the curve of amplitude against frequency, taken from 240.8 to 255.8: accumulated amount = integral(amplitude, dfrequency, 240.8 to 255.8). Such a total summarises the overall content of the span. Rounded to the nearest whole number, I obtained 30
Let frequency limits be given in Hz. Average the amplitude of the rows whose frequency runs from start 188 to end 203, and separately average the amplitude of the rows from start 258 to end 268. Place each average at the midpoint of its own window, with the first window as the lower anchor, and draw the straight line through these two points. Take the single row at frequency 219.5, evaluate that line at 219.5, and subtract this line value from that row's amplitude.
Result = 0.10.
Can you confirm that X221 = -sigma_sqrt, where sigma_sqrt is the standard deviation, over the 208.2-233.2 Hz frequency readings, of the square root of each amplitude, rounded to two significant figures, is -0.012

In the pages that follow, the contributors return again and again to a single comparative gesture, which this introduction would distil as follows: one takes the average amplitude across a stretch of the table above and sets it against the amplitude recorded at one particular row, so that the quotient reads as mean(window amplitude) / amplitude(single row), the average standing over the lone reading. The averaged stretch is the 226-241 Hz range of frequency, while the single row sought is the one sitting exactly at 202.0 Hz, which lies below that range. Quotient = 0.96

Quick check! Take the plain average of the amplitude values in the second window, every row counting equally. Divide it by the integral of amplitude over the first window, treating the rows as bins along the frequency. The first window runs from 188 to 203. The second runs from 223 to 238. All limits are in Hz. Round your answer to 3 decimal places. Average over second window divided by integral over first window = 0.065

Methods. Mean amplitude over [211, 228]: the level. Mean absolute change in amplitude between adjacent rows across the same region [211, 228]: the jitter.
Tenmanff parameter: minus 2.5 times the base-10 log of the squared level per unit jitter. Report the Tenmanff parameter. -4.90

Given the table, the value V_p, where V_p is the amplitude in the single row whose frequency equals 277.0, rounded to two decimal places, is 1.81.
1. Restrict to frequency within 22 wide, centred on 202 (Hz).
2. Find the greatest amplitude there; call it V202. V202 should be 2.33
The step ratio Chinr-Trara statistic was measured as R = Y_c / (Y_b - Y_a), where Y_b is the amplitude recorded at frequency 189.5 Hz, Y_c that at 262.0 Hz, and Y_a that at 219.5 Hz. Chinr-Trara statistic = 42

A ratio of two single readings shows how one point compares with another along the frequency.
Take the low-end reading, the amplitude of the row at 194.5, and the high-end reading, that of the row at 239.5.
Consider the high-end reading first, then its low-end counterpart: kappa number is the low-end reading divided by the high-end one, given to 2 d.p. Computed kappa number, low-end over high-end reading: 1.05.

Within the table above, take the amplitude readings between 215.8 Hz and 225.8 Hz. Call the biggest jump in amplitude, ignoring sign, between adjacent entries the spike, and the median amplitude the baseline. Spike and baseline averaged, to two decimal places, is 1.16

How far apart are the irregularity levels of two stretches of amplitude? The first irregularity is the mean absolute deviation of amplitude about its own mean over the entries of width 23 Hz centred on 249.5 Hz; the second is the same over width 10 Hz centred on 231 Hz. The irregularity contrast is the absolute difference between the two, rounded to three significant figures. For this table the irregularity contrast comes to 0.118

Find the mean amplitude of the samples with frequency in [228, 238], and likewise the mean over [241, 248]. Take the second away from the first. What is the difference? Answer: 0.11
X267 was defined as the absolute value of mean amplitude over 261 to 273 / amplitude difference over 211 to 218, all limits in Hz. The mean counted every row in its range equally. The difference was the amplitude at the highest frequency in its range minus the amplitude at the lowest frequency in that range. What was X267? 33.6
